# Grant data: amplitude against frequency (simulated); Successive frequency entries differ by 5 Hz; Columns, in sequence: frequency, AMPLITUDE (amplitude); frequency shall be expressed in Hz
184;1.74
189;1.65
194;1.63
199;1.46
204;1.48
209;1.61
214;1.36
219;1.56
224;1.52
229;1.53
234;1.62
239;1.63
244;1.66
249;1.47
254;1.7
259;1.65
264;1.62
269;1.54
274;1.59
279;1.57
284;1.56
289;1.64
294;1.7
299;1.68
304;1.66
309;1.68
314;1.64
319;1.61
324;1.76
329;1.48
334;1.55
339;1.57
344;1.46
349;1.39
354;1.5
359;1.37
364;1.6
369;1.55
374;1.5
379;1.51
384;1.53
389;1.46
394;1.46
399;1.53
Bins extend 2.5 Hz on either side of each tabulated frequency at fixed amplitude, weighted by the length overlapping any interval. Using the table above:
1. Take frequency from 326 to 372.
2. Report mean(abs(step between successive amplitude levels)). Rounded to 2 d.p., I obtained 0.10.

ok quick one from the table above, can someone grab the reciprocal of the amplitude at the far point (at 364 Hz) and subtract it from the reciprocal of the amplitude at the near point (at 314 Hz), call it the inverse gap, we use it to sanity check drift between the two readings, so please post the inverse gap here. -0.015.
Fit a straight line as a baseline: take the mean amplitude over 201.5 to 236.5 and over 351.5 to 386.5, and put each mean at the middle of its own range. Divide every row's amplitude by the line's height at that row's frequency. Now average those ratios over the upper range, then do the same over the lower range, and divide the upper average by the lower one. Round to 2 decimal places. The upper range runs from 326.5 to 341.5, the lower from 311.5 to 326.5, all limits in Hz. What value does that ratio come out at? 0.92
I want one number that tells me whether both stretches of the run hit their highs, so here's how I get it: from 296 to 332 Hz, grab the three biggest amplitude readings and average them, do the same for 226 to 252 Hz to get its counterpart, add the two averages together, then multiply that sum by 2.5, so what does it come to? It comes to 8.36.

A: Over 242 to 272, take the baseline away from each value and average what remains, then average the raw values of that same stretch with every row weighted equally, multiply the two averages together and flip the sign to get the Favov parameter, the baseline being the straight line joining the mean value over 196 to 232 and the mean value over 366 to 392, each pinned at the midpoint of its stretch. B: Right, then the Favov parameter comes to -0.16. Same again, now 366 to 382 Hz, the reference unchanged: -0.02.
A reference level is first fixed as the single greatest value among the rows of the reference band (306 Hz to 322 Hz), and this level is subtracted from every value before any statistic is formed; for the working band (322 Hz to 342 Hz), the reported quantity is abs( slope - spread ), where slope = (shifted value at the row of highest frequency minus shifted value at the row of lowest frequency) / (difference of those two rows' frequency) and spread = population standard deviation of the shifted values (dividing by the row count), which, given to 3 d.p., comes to 0.116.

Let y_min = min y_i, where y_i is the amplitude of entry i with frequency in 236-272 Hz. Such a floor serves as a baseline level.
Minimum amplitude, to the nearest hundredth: 1.47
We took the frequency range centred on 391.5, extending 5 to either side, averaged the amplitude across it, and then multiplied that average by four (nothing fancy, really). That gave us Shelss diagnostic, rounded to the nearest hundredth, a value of 5.84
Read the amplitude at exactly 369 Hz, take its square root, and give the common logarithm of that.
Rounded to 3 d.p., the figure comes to 0.095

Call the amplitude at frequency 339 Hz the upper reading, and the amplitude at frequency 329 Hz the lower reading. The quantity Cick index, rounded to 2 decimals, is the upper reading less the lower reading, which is 0.09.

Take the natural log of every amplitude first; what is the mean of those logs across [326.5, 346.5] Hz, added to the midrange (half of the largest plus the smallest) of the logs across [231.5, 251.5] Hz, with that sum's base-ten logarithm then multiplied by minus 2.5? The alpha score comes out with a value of 0.163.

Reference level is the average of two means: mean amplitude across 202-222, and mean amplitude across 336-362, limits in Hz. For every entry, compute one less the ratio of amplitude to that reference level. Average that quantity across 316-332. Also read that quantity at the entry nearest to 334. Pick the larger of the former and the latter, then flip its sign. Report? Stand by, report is 0.05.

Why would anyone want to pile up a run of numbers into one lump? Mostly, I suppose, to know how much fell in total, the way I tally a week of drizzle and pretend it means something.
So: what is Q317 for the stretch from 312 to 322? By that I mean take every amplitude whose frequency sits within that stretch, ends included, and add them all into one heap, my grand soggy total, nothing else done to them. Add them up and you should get 3.25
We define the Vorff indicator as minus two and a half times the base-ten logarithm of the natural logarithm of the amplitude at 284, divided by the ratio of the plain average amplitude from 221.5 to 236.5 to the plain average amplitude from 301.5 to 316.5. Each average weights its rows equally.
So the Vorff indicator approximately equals 0.81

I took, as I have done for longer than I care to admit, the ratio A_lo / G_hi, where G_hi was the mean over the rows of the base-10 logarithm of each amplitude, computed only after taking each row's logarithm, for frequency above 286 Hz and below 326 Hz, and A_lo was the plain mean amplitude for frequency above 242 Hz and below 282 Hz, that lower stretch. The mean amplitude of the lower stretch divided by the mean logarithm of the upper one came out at 7.2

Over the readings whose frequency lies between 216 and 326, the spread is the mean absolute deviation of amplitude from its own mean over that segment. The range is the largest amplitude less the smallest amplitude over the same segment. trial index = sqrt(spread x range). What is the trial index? 0.127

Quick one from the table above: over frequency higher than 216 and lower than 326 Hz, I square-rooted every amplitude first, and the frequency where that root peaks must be 324 Hz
